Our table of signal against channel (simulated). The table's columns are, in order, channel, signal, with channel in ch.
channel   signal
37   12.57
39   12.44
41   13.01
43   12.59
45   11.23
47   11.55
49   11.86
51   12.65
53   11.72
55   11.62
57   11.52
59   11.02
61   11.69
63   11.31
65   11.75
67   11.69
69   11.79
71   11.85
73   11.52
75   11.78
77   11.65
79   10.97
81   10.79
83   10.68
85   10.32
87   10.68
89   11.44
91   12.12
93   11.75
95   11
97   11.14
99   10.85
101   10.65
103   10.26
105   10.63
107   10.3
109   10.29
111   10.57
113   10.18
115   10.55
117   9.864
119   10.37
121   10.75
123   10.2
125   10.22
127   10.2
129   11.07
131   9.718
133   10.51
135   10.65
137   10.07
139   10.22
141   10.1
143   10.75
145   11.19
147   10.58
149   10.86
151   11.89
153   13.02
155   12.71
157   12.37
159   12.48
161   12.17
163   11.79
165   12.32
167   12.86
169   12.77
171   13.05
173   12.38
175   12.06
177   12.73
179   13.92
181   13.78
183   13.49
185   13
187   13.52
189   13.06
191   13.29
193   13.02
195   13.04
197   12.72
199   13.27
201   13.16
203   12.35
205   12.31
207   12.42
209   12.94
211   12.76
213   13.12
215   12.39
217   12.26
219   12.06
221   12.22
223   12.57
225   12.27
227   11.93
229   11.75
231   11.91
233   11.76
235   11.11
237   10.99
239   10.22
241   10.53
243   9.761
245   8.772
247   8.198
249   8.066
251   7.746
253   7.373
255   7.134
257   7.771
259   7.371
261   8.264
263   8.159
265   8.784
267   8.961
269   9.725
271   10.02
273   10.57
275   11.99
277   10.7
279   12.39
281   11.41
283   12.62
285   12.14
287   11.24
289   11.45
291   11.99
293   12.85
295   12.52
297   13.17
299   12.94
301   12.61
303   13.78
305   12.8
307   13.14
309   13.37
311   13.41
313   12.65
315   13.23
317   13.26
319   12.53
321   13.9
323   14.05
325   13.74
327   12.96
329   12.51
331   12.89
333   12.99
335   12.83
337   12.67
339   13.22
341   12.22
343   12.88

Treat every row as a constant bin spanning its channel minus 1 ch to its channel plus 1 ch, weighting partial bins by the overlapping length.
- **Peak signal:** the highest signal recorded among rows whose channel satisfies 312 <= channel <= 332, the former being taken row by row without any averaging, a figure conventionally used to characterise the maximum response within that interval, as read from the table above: 14.05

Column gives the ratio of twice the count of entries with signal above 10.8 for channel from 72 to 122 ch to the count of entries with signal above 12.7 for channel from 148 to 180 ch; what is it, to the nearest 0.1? 2.9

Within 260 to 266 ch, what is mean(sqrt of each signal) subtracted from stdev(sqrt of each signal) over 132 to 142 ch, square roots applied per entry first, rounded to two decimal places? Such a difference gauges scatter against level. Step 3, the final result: -2.86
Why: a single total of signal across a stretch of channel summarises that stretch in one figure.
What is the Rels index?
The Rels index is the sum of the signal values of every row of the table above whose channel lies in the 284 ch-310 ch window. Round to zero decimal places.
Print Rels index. 164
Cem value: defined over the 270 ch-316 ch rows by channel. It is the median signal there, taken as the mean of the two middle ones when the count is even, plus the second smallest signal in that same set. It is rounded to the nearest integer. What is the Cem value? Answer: 23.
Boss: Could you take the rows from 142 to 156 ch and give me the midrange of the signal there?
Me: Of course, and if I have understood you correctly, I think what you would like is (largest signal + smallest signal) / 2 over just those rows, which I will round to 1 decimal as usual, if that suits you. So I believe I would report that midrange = 11.8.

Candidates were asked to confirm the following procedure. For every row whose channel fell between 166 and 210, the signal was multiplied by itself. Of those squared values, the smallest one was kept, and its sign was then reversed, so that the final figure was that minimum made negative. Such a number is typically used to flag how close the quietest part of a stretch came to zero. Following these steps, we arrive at -145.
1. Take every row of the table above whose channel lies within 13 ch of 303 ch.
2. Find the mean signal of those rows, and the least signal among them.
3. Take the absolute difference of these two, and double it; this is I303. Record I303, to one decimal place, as 1.9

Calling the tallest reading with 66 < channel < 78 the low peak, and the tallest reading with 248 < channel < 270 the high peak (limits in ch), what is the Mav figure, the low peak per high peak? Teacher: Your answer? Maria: 1.22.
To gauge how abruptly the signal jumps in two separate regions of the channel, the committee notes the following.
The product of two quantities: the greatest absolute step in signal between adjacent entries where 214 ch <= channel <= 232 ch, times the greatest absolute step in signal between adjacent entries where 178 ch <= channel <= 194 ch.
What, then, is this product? 0.2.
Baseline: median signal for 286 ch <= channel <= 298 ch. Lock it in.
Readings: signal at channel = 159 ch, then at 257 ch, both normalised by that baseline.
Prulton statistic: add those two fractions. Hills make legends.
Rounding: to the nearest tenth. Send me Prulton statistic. 1.7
